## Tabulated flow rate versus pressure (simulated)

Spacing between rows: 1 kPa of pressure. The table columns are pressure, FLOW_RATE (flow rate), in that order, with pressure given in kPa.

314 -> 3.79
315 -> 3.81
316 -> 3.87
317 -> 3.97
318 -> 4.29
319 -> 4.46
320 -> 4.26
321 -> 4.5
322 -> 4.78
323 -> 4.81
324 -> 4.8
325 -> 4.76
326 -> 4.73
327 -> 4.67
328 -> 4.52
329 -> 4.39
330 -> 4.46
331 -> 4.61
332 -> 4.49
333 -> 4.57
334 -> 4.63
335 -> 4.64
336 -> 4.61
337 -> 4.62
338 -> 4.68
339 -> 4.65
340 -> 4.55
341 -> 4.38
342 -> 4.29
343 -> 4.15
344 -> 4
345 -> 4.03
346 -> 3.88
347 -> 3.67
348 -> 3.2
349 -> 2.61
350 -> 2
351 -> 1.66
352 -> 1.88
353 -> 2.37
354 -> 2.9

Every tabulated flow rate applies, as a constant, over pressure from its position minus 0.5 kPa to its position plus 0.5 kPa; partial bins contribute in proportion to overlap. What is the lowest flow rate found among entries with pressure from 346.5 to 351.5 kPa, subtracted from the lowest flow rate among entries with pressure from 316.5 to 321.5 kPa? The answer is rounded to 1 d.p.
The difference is 2.3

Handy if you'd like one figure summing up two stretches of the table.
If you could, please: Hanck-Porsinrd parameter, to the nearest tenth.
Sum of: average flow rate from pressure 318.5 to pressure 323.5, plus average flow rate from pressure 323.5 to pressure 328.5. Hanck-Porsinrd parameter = 9.3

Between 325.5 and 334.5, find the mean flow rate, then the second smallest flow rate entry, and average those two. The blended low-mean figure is 4.51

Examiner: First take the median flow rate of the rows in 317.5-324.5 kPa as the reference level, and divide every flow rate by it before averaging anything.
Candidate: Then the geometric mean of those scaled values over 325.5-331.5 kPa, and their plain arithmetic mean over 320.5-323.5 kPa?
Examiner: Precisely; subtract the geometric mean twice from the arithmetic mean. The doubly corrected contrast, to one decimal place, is -1.0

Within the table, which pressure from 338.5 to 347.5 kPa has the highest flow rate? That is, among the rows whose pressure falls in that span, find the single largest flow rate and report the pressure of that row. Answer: 339 kPa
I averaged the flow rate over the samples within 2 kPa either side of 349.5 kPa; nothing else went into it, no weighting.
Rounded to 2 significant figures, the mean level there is 2.4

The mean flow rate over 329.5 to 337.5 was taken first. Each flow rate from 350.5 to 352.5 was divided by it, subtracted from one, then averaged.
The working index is 0.61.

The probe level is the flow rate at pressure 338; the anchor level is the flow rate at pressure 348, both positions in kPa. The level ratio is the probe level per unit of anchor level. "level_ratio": 1.46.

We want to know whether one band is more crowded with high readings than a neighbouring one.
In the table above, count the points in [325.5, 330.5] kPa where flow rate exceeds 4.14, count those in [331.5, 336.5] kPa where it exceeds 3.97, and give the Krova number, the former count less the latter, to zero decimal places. 0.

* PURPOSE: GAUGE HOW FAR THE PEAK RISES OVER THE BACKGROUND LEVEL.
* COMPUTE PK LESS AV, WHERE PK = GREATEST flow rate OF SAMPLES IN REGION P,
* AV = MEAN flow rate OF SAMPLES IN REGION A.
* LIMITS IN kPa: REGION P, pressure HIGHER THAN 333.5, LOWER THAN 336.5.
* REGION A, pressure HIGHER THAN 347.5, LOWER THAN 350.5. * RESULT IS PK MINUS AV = 2.0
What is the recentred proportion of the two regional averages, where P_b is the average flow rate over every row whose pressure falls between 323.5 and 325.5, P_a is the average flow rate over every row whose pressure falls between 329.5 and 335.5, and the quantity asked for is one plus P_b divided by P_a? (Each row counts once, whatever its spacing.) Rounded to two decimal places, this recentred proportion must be 2.05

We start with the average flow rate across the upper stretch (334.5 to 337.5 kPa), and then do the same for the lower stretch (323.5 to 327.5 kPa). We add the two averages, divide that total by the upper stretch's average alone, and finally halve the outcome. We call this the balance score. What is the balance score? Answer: 1.01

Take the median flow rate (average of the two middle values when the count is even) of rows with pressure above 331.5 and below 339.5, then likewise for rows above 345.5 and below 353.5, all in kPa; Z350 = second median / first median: 0.54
